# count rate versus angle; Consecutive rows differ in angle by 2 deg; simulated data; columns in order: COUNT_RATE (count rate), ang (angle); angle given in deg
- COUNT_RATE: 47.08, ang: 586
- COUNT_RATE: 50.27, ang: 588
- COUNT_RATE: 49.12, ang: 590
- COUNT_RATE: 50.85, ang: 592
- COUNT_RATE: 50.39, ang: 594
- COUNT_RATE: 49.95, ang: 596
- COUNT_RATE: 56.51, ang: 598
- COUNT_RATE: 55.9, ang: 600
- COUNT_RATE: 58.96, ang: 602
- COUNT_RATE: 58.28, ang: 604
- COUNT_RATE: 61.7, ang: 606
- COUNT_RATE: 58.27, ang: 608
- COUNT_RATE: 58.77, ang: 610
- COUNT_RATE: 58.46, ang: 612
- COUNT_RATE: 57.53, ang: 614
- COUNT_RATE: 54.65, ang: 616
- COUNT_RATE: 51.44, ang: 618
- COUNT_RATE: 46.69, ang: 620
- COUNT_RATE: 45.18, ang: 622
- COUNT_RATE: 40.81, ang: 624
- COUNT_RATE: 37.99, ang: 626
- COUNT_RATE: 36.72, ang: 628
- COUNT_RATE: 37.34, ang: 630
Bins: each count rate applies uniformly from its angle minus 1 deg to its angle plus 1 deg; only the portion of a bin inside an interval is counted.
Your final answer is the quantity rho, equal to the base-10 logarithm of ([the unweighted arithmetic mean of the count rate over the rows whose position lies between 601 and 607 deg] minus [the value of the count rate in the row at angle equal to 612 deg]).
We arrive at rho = 0.07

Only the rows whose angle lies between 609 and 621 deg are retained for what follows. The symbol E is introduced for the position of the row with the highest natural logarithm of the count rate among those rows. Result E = 610 deg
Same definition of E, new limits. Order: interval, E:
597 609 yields 606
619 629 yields 620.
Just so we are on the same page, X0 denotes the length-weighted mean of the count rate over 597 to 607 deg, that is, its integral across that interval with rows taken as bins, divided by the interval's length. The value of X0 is 58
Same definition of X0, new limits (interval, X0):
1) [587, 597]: 50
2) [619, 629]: 41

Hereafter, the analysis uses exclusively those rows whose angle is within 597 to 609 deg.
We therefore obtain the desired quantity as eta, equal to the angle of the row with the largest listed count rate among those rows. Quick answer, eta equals 606 deg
